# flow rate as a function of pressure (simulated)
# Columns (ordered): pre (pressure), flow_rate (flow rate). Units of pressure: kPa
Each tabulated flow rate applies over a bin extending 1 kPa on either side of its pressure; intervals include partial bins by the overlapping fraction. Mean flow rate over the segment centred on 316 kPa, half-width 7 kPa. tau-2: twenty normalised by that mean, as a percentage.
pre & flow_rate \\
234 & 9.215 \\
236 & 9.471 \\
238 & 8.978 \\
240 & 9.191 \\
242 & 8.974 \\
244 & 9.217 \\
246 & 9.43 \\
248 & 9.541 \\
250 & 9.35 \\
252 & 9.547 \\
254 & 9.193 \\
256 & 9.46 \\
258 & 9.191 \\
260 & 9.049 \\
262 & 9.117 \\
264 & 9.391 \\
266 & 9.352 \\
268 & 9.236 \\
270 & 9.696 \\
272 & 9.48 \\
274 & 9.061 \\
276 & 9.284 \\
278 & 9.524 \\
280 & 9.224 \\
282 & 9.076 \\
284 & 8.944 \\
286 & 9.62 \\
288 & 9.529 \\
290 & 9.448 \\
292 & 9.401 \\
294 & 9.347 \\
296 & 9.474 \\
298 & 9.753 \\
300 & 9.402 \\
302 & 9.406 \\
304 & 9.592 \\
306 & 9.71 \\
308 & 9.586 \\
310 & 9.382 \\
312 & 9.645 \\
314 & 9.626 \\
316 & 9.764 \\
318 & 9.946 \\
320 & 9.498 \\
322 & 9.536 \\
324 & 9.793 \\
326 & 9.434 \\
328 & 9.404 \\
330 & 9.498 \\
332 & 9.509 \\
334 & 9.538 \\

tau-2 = 208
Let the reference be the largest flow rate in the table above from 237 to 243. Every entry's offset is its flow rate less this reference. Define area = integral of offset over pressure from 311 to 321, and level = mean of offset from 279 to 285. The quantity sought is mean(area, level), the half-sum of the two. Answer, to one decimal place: 2.5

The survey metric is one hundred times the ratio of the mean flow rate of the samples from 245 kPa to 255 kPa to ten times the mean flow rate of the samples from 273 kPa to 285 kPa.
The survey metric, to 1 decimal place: 10.2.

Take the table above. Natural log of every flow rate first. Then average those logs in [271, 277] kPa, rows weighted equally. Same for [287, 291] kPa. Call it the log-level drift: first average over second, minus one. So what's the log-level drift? -0.0102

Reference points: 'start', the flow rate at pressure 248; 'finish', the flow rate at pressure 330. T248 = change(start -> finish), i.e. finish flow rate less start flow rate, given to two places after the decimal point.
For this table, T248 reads -0.04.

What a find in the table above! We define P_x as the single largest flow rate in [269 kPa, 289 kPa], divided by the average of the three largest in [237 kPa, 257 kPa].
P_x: 1.02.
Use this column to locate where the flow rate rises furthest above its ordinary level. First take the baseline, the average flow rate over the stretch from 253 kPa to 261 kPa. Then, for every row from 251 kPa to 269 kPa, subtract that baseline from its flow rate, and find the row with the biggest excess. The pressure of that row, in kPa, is 252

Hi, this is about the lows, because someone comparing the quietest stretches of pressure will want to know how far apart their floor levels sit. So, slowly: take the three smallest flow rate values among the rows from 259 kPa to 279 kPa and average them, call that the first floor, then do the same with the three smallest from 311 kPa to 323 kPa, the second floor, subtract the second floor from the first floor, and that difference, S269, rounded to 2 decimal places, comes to -0.48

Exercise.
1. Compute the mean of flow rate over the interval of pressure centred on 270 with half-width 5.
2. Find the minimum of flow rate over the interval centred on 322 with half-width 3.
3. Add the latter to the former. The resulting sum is 18.9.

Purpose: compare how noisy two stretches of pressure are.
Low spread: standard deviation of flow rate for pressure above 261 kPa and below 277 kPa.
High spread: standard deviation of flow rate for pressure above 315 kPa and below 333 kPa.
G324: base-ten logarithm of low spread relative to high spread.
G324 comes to 0.03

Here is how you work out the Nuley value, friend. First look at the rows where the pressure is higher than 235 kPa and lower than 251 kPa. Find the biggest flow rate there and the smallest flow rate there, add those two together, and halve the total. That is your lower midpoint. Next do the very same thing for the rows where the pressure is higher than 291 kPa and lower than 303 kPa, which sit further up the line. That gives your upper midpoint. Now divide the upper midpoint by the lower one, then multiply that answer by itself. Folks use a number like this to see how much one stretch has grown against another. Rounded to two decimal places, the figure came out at 1.06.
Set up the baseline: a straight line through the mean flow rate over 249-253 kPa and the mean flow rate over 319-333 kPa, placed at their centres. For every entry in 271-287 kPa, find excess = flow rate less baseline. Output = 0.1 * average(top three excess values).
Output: 0.006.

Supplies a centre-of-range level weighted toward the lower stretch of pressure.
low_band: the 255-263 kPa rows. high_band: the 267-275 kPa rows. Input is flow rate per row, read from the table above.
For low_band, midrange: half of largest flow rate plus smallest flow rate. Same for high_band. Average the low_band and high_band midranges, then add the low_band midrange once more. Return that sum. 18.6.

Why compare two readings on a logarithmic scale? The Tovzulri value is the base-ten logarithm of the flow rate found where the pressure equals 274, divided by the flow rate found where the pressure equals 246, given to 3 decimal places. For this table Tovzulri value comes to -0.017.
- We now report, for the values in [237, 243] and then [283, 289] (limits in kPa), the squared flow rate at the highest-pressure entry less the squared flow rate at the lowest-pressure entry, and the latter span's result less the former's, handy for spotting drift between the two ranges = 11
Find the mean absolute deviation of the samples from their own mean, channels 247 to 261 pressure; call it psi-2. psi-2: 0.162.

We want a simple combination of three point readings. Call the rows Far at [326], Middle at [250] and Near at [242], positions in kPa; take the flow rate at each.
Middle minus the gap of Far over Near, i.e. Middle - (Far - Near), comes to 8.89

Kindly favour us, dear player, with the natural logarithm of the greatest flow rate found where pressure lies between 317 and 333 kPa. 2.30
